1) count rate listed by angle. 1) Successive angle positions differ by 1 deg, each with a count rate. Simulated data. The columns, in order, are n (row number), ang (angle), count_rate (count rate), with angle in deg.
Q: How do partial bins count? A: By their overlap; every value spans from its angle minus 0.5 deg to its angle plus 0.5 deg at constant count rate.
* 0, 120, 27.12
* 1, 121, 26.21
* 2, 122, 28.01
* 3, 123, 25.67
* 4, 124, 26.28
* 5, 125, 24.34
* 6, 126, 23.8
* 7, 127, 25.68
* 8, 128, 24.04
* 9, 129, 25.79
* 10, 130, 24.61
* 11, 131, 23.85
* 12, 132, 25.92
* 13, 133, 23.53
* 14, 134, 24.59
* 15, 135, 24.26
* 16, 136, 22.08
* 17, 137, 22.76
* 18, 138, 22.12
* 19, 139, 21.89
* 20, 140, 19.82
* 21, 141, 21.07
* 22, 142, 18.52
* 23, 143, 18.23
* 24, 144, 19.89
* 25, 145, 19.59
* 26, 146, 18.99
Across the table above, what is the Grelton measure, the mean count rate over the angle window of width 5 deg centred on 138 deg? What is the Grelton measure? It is 21.7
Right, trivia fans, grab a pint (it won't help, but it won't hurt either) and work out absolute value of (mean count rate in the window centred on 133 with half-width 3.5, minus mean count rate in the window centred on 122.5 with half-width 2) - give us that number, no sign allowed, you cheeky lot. 2.4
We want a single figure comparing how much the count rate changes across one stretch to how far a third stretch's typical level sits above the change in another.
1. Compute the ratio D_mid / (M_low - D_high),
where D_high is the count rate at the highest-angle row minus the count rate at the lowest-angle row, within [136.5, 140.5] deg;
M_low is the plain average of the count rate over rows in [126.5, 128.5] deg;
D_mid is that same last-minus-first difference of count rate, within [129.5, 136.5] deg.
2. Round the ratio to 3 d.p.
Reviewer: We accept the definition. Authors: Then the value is -0.091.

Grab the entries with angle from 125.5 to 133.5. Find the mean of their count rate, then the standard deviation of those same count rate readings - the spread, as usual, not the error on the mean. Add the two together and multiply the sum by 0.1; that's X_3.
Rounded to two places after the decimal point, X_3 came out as 2.56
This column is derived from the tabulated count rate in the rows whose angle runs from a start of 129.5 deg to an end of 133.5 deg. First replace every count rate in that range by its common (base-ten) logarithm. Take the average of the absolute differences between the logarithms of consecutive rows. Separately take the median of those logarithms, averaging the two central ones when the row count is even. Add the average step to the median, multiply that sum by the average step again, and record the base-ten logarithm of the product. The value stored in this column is -1.36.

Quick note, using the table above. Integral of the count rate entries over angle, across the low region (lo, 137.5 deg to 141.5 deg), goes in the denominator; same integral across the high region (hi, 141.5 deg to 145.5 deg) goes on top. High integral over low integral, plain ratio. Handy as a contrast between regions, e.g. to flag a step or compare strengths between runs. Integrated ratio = 0.90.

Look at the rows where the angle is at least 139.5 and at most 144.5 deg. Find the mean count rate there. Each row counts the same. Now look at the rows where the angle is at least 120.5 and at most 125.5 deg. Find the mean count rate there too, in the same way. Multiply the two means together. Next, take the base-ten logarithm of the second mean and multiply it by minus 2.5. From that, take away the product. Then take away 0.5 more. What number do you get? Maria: -513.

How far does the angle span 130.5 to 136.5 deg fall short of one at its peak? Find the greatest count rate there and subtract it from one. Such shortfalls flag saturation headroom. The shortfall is -24.9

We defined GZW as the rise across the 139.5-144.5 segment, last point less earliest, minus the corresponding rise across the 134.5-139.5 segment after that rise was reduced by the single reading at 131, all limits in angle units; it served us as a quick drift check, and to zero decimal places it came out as 26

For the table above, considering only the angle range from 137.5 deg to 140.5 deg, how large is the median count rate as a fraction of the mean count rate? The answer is 1.03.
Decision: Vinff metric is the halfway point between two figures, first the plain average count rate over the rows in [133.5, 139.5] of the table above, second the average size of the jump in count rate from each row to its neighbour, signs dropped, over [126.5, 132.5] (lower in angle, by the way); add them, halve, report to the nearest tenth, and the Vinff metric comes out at 12.2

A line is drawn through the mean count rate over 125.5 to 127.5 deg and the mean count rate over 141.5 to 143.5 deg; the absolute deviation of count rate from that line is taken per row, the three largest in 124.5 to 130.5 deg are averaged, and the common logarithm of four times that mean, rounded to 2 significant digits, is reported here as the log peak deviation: 0.77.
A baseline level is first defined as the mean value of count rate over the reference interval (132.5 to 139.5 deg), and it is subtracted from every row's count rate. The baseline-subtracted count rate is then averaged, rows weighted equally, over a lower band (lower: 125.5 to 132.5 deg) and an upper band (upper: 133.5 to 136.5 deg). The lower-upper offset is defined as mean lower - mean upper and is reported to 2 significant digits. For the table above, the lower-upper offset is 1.2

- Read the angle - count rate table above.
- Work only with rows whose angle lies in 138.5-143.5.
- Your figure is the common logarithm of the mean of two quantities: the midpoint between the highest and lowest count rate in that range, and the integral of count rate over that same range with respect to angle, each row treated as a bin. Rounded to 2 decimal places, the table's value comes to 1.78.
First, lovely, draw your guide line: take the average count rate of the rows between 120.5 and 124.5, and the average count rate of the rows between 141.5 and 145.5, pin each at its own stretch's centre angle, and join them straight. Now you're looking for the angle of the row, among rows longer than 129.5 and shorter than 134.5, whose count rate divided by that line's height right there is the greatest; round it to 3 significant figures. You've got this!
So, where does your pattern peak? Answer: 132 deg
